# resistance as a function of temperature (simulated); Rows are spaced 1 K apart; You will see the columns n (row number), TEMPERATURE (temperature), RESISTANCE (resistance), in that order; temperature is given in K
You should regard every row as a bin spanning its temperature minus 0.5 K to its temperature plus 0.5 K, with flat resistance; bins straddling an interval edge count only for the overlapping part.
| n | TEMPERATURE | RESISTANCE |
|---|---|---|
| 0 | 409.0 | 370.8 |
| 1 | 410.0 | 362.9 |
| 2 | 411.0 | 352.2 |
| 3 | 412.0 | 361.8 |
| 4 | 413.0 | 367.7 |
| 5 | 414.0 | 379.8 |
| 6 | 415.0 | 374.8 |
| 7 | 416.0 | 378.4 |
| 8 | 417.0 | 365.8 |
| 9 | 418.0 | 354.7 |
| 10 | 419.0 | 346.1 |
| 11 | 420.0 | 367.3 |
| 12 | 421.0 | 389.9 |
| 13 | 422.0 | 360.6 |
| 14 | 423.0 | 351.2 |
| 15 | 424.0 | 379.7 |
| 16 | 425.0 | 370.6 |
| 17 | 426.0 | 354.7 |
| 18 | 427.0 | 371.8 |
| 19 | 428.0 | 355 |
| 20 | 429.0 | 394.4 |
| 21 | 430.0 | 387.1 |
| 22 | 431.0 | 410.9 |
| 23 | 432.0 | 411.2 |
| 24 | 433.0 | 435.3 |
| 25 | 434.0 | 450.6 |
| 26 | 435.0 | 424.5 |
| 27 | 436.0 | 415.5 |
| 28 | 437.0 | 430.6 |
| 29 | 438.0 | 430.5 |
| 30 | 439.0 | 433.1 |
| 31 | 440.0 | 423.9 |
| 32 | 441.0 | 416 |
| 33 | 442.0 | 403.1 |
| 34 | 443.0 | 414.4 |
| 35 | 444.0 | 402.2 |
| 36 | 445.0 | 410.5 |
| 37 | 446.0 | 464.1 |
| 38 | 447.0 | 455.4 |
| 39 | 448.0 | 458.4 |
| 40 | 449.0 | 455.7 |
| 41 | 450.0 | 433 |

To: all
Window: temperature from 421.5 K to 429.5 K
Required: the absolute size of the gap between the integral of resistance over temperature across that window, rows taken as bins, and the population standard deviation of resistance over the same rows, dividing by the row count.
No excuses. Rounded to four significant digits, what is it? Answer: 2924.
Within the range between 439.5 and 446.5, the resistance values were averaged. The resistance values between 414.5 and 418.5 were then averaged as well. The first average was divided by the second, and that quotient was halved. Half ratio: 0.569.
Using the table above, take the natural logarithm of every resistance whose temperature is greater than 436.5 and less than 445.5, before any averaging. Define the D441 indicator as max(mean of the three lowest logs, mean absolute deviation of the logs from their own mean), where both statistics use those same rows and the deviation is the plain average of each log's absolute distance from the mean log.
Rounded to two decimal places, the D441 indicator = 6.00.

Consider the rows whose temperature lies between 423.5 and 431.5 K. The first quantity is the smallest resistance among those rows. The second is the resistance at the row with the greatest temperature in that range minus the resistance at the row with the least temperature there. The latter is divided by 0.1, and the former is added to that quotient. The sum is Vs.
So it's 667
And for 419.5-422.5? 294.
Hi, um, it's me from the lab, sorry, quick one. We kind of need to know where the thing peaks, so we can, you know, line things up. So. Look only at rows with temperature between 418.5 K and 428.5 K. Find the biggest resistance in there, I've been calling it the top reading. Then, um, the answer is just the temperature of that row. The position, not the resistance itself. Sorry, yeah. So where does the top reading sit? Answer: 421.0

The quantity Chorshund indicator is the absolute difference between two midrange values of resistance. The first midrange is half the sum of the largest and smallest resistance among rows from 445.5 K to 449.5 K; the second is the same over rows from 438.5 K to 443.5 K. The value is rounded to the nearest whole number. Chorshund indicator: 42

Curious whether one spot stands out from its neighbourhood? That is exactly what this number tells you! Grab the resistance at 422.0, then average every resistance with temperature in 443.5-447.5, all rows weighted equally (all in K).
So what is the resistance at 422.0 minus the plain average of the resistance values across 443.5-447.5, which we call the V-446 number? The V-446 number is -72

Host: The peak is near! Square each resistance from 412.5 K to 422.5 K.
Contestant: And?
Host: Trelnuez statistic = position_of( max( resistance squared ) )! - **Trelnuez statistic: 421.0 K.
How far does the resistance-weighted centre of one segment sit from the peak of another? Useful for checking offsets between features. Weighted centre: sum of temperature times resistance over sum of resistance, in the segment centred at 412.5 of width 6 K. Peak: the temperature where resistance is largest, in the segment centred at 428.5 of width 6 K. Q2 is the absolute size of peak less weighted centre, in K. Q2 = 18.5 K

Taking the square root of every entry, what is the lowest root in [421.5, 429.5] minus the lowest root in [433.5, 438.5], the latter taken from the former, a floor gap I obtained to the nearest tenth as -1.6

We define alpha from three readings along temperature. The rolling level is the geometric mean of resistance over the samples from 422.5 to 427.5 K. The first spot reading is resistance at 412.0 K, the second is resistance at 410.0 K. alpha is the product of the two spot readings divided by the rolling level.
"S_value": 359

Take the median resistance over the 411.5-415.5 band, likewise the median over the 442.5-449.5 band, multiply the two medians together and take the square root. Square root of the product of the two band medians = 411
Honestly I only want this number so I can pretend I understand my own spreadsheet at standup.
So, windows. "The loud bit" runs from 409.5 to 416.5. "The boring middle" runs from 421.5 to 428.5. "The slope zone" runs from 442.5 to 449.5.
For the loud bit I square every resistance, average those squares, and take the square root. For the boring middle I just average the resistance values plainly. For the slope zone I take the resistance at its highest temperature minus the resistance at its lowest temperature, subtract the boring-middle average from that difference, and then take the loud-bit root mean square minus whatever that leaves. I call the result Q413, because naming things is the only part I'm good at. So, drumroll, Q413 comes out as 690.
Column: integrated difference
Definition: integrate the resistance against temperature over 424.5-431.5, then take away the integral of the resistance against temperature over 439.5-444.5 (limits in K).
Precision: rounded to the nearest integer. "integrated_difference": 585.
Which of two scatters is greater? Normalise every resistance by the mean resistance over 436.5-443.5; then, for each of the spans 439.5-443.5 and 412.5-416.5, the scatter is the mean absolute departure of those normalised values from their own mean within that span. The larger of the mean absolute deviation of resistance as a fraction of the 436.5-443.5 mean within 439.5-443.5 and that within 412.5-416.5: 0.013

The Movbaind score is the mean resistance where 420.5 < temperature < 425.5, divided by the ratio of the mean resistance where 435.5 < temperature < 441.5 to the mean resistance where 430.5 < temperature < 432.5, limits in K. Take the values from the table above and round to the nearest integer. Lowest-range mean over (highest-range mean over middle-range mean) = 358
